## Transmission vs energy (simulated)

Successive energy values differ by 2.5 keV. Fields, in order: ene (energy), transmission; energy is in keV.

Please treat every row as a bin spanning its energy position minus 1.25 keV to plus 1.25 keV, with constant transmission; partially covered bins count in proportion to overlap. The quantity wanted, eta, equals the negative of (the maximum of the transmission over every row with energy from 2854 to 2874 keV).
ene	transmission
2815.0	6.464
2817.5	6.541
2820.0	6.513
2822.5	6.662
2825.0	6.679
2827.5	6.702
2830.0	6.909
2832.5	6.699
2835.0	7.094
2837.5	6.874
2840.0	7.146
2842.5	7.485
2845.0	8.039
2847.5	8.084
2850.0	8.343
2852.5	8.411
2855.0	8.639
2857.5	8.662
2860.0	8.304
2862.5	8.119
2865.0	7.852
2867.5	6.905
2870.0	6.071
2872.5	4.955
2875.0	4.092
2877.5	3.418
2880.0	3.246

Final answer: -8.66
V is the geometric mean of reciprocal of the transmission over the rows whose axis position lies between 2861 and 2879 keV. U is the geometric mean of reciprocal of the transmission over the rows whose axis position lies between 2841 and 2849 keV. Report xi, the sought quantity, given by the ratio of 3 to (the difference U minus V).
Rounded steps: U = 0.127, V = 0.177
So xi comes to -60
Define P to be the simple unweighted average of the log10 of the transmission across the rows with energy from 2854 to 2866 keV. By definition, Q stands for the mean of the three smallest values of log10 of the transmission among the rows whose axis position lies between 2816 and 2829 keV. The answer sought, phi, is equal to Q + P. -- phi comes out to 1.74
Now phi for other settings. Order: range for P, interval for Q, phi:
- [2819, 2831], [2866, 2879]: 1.44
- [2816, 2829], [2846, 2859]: 1.74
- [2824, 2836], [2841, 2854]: 1.73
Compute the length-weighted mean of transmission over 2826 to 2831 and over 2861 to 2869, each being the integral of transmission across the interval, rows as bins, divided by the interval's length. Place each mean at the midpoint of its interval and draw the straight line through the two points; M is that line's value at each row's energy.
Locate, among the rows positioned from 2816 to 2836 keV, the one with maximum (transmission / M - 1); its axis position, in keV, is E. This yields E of 2835.0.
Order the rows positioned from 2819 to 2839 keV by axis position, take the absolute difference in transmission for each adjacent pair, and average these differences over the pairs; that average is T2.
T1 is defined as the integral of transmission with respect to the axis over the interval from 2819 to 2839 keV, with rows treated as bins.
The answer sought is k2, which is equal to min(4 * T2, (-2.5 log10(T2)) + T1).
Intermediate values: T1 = 135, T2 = 0.17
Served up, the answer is 0.70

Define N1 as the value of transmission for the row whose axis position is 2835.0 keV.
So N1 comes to 7.094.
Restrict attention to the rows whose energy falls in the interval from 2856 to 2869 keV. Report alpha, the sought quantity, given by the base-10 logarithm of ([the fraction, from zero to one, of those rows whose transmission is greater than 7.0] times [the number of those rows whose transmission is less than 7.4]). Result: -0.10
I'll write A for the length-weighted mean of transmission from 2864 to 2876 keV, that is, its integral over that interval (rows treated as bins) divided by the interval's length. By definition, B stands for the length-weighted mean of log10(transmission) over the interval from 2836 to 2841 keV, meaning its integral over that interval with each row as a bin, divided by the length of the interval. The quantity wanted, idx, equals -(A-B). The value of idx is -5.1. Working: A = 6.0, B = 0.845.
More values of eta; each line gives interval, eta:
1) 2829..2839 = -7.09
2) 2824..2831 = -6.91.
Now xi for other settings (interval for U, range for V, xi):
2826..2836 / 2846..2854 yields 119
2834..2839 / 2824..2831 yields -642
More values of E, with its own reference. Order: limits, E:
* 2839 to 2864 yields 2855.0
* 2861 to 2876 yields 2862.5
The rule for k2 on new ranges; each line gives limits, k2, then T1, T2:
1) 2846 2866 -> 0.79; 166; 0.20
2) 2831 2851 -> 1.19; 149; 0.30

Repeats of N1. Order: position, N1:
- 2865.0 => 7.852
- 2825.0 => 6.679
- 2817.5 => 6.541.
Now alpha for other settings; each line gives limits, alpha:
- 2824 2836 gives 0.00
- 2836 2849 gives 0.20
